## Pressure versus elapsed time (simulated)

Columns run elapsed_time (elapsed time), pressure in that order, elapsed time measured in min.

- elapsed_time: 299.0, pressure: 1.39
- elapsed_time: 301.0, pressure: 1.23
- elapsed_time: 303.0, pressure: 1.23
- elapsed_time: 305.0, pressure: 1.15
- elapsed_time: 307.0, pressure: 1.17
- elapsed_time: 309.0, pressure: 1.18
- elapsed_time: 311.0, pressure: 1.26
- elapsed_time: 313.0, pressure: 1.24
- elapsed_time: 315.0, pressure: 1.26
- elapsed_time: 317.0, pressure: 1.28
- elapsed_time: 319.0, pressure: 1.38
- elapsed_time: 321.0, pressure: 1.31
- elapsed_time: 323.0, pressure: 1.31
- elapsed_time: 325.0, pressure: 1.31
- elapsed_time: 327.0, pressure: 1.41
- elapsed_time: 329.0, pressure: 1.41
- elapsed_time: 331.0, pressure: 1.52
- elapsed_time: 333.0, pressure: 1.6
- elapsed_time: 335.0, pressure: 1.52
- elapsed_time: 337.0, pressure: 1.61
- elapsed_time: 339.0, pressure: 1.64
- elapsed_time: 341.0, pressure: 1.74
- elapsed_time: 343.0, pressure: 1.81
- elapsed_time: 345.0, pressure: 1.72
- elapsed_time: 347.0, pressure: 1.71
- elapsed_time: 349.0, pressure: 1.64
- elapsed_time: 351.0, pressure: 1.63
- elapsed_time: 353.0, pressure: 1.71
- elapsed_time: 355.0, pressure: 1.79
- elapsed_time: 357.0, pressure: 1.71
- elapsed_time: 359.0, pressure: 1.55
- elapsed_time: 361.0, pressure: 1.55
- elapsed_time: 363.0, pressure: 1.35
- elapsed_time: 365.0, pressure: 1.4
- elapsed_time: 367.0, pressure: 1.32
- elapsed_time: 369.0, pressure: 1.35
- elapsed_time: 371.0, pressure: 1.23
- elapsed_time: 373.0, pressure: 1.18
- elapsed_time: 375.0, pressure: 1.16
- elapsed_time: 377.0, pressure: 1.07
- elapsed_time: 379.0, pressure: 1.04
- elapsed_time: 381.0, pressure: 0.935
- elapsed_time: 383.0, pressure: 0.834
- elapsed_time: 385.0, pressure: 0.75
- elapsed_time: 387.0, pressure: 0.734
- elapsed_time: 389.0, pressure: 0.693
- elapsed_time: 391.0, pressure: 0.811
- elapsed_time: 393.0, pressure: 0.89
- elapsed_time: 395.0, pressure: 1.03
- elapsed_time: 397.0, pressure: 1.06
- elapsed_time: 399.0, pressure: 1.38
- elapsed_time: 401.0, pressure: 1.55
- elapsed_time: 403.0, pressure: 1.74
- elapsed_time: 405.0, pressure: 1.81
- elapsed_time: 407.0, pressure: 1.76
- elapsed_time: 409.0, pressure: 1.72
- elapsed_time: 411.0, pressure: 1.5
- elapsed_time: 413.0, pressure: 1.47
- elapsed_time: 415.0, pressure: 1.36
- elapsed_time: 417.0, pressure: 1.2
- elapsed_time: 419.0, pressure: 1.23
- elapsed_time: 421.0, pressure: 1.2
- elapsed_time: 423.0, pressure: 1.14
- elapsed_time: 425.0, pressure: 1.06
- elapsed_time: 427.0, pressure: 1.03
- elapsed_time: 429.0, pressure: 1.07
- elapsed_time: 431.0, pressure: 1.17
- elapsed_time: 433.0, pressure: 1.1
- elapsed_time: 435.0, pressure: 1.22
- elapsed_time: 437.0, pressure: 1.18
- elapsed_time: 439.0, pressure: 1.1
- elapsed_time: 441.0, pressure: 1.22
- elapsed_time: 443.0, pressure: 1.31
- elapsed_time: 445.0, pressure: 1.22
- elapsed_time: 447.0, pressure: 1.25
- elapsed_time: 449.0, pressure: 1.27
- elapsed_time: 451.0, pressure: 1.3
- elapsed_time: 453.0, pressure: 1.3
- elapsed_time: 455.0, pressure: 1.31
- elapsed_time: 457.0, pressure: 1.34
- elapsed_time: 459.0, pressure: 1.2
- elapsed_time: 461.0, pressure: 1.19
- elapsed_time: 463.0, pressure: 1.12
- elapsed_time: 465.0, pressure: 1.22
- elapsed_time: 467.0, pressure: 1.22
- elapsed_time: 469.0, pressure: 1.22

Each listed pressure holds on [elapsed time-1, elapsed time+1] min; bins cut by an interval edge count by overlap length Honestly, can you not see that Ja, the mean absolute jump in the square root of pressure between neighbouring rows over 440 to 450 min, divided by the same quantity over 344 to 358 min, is 1.22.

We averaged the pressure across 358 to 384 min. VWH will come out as 1.23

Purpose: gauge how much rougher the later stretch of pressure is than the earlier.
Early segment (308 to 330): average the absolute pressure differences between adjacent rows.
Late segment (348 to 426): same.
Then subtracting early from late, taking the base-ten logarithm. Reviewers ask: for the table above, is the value -1.33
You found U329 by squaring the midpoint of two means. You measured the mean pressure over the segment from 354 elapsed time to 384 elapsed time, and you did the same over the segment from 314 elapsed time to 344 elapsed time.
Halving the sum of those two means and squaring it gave 1.92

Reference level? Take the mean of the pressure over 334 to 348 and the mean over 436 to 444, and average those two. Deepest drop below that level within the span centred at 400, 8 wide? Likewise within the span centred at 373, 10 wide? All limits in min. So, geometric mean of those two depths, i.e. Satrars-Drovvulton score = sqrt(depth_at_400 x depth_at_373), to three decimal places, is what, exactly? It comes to 0.376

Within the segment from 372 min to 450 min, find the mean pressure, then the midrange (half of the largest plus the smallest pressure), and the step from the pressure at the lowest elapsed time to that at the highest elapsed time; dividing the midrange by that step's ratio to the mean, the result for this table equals 17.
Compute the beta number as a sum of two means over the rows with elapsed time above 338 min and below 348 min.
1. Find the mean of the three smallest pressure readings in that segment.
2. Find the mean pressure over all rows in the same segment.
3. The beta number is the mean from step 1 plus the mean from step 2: 3.41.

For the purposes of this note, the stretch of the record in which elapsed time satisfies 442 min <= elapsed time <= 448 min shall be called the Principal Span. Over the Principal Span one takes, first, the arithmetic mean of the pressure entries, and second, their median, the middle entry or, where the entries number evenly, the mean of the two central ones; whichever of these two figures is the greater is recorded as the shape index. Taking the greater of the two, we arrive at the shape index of 1.3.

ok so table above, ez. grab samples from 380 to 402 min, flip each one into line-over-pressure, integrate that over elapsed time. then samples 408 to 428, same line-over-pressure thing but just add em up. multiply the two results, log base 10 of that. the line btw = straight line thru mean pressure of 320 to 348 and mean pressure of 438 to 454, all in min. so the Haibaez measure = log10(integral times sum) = 2.55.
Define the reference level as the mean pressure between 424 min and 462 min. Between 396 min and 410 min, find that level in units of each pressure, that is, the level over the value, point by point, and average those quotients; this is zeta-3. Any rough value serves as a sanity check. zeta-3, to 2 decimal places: 0.79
